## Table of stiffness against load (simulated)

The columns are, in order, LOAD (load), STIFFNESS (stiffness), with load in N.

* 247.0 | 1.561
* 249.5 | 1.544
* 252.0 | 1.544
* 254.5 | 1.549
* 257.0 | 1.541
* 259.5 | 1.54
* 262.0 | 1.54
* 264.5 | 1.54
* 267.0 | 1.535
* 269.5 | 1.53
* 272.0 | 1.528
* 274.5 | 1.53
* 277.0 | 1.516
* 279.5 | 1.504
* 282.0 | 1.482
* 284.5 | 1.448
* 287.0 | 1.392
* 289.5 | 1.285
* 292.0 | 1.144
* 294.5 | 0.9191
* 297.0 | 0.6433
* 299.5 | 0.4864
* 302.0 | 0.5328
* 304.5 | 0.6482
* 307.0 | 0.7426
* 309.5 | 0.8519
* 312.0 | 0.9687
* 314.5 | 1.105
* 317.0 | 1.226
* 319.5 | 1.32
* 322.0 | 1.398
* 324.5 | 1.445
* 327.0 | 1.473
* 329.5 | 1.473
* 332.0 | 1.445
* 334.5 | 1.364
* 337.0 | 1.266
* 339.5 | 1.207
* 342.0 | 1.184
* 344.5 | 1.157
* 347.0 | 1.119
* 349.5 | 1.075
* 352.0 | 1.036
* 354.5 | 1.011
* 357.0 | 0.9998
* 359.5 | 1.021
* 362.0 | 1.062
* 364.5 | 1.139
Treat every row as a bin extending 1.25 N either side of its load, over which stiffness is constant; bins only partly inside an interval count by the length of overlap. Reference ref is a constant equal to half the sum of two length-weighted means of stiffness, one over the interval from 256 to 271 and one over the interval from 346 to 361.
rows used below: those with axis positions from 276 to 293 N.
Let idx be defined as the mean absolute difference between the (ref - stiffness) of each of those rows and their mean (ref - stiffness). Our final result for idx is 0.10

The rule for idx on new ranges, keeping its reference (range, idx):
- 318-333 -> 0.04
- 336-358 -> 0.08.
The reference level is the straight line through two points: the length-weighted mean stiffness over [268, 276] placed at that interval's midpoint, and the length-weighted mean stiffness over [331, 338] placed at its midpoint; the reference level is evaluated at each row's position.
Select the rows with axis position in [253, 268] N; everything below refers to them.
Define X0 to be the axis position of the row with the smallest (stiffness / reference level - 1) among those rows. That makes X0 257.0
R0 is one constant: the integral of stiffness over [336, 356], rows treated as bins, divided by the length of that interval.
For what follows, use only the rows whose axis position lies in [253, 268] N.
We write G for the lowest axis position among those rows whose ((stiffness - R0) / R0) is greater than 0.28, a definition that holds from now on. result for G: 254.5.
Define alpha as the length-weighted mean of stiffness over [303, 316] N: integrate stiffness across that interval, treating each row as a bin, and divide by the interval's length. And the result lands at 0.9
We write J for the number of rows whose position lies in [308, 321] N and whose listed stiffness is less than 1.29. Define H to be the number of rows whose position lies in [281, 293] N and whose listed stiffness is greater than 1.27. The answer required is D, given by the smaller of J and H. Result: 4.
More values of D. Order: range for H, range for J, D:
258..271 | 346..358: 5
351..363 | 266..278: 0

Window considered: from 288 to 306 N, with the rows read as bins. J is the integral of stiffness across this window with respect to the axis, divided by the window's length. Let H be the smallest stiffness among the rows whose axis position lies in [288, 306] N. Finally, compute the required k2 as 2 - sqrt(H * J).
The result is 1.4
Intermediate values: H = 0.4864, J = 0.82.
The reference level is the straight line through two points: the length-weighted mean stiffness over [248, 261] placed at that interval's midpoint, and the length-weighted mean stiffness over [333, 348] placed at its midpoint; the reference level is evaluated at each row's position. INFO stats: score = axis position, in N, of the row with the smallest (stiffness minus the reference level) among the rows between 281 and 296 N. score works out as 294.5 N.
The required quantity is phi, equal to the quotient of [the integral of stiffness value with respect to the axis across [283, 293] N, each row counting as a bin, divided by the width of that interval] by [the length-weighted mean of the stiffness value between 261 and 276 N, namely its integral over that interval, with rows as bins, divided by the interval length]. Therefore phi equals 0.86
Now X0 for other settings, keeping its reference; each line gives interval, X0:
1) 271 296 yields 294.5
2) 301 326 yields 302.0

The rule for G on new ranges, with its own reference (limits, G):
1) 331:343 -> 332.0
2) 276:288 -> 277.0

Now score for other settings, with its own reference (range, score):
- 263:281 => 264.5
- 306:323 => 307.0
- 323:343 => 342.0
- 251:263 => 252.0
